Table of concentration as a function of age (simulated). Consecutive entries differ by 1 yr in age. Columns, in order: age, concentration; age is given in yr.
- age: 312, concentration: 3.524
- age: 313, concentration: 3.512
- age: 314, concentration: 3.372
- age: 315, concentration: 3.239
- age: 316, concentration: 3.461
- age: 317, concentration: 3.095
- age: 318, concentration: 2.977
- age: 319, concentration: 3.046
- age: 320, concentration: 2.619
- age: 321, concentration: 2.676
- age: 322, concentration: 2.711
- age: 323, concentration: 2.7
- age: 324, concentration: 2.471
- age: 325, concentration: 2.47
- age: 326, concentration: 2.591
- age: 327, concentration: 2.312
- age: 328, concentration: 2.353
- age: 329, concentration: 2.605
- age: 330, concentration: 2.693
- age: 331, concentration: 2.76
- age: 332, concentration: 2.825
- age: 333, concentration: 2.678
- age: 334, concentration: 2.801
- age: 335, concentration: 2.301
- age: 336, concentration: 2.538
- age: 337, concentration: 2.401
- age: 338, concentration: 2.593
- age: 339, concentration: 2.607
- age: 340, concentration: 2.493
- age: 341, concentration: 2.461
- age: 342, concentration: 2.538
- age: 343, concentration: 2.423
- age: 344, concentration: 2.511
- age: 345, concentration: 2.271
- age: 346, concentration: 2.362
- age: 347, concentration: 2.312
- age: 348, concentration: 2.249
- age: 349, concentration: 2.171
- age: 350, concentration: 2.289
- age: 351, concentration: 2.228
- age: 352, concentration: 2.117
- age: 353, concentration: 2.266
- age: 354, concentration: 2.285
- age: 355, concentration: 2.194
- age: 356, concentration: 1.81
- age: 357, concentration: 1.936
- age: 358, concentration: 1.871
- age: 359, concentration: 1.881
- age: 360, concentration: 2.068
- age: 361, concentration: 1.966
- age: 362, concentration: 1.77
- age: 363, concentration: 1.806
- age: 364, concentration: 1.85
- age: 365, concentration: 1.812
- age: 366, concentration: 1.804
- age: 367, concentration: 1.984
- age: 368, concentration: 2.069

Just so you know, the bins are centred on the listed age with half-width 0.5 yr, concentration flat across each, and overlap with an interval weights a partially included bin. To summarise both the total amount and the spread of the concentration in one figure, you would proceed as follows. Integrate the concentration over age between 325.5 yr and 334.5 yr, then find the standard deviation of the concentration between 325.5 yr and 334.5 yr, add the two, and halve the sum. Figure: 11.9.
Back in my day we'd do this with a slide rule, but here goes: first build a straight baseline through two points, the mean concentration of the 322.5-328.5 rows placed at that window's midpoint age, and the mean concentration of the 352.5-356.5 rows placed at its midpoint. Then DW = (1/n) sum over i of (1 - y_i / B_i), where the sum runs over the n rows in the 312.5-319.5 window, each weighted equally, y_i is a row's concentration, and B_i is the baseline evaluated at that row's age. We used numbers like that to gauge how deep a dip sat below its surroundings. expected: -0.25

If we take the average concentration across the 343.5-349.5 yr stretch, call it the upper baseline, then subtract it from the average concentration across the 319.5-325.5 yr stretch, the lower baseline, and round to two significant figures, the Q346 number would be 0.30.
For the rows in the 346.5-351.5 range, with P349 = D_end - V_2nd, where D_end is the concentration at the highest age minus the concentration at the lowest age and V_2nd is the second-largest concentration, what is -2.4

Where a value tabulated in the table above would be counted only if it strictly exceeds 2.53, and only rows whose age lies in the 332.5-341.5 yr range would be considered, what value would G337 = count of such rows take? 5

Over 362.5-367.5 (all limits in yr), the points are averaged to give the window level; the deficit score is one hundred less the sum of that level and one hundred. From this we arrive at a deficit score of -1.9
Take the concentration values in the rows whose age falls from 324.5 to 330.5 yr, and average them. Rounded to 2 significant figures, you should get 2.5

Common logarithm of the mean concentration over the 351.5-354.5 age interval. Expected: 0.35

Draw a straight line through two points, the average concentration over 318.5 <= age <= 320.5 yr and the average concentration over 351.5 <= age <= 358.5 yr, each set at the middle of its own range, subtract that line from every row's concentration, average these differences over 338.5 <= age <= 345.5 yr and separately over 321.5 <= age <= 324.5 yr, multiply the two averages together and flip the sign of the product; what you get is 0.016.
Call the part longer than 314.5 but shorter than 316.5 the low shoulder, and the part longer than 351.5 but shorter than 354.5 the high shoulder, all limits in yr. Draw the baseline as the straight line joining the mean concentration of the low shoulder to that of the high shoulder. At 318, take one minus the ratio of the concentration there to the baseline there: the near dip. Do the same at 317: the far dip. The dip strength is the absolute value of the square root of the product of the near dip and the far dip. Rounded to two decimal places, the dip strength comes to 0.08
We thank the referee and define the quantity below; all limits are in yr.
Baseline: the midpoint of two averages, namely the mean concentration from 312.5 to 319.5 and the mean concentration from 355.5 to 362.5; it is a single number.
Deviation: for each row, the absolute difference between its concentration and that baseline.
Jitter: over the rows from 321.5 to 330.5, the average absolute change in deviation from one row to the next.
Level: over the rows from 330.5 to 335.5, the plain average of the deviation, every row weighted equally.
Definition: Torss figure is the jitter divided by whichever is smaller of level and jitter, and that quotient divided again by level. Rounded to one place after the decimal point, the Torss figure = 4.8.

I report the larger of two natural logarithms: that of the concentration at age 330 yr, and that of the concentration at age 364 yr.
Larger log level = 0.99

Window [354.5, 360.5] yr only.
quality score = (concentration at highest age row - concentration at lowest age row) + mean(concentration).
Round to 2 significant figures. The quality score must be 1.8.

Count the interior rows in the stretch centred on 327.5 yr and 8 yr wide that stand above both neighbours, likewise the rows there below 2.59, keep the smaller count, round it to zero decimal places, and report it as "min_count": 1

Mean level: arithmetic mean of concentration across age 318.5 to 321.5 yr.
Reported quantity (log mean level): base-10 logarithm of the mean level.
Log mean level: 0.44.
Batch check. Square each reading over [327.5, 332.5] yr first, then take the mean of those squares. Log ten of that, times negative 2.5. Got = -2.12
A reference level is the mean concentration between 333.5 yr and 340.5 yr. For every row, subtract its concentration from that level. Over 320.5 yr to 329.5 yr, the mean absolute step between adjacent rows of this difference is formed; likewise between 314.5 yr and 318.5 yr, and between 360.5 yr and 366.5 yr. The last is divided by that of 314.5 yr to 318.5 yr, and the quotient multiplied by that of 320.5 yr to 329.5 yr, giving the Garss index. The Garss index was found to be 0.033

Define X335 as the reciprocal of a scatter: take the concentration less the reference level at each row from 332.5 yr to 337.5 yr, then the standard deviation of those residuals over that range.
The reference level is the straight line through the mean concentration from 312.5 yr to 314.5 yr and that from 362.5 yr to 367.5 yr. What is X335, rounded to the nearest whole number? 6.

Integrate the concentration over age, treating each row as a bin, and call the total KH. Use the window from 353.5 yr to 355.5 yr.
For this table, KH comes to 4.48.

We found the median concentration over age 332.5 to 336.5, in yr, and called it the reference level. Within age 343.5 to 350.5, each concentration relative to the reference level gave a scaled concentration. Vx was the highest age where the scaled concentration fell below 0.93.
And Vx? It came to 350 yr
